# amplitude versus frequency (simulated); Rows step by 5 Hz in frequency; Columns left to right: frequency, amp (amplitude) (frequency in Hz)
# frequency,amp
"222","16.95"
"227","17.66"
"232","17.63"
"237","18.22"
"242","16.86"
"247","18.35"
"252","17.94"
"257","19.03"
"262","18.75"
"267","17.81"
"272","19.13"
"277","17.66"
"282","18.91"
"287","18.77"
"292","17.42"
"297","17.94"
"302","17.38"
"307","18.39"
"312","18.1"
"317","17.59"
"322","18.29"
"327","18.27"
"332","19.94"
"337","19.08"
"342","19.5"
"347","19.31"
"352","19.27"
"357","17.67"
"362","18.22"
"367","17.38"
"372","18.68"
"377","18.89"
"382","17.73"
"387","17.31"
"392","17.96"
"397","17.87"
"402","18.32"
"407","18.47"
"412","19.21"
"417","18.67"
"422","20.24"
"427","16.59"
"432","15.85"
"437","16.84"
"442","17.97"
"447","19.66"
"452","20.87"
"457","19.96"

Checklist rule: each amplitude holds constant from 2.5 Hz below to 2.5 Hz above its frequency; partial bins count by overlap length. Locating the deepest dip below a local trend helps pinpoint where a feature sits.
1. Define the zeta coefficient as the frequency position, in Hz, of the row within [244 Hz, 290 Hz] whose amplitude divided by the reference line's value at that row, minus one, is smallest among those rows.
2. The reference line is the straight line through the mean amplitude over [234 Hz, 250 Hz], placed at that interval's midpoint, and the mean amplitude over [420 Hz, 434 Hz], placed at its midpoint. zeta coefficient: 277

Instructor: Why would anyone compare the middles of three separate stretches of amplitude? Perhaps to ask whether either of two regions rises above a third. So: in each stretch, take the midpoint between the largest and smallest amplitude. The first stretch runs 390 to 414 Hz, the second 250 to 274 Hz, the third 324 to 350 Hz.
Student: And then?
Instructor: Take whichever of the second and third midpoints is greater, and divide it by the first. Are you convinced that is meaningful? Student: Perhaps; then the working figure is 1.03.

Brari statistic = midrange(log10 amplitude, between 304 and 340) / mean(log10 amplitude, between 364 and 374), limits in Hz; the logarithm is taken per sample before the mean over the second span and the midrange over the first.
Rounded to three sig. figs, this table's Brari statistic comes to 1.01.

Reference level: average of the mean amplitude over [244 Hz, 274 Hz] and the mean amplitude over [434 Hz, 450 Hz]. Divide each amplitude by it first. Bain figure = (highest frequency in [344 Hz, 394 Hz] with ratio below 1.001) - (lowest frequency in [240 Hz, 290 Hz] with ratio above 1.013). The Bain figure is 135 Hz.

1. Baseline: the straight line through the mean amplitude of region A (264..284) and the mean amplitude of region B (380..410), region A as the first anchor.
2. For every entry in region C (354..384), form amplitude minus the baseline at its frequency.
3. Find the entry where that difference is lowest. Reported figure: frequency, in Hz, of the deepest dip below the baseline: 367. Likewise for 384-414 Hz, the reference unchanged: 387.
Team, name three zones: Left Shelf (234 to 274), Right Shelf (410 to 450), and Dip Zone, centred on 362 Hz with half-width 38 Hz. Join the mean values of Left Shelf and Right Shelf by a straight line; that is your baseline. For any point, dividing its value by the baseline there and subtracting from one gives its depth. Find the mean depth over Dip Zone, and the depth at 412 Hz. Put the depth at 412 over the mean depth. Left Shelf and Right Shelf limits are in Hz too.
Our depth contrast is 4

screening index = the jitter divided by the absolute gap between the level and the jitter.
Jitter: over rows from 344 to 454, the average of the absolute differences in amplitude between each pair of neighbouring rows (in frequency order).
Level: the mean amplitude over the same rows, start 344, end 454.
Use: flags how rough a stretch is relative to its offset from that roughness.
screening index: 0.054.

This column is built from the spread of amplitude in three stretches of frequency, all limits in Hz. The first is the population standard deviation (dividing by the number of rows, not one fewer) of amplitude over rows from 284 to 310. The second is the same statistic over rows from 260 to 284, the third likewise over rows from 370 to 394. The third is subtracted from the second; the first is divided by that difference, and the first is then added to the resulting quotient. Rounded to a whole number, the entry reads 57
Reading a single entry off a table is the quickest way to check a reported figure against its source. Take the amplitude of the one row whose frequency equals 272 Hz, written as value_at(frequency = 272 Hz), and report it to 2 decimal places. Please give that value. 19.13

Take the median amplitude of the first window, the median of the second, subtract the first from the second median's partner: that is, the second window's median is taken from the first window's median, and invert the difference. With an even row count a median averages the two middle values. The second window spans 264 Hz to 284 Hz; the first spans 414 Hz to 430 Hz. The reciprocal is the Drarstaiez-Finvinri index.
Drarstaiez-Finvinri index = 3.2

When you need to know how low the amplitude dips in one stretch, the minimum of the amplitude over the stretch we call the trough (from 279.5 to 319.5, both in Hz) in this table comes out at 17.38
